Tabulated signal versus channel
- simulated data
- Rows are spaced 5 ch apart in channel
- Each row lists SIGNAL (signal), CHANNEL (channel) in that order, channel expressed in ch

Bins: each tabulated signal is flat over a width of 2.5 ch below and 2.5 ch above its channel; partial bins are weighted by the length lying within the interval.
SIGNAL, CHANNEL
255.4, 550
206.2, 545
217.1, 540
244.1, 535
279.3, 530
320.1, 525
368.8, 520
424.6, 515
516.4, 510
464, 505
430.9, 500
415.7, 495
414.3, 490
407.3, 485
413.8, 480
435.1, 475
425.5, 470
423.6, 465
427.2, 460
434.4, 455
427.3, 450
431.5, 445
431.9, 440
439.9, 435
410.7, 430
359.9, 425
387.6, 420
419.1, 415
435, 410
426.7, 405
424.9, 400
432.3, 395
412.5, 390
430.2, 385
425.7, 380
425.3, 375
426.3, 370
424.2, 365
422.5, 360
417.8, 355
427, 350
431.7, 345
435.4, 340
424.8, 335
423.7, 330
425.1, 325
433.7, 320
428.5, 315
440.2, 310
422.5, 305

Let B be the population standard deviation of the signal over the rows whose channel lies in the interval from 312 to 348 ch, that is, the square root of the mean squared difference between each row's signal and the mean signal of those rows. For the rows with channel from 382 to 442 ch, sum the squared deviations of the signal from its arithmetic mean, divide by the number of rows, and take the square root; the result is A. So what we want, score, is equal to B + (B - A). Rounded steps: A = 22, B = 4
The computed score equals -13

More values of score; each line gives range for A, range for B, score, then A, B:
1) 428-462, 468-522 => 62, 8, 35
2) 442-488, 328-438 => 25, 9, 17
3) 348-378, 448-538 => 122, 3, 63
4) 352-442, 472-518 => 47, 18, 33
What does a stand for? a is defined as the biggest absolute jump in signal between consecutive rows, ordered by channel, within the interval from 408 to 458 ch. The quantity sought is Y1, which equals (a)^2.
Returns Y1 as 2581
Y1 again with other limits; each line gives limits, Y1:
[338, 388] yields 85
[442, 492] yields 454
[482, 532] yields 8427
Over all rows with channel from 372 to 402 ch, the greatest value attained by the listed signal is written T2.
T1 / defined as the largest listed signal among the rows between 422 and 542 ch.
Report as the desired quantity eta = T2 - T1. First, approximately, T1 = 516.4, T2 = 432.3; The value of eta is -84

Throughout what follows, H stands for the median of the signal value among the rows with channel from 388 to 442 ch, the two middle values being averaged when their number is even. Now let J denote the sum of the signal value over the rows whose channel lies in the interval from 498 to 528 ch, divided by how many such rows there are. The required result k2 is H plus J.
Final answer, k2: 846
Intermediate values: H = 425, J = 421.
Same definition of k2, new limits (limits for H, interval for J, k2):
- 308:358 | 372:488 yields 849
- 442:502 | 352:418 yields 851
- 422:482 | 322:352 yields 855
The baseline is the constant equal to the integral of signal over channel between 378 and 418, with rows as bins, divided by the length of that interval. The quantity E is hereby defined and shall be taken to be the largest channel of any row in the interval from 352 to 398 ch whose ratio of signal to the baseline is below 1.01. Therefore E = 390 ch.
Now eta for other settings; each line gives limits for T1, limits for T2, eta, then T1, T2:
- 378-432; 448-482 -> 0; 435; 435.1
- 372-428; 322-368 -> 0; 435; 435.4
